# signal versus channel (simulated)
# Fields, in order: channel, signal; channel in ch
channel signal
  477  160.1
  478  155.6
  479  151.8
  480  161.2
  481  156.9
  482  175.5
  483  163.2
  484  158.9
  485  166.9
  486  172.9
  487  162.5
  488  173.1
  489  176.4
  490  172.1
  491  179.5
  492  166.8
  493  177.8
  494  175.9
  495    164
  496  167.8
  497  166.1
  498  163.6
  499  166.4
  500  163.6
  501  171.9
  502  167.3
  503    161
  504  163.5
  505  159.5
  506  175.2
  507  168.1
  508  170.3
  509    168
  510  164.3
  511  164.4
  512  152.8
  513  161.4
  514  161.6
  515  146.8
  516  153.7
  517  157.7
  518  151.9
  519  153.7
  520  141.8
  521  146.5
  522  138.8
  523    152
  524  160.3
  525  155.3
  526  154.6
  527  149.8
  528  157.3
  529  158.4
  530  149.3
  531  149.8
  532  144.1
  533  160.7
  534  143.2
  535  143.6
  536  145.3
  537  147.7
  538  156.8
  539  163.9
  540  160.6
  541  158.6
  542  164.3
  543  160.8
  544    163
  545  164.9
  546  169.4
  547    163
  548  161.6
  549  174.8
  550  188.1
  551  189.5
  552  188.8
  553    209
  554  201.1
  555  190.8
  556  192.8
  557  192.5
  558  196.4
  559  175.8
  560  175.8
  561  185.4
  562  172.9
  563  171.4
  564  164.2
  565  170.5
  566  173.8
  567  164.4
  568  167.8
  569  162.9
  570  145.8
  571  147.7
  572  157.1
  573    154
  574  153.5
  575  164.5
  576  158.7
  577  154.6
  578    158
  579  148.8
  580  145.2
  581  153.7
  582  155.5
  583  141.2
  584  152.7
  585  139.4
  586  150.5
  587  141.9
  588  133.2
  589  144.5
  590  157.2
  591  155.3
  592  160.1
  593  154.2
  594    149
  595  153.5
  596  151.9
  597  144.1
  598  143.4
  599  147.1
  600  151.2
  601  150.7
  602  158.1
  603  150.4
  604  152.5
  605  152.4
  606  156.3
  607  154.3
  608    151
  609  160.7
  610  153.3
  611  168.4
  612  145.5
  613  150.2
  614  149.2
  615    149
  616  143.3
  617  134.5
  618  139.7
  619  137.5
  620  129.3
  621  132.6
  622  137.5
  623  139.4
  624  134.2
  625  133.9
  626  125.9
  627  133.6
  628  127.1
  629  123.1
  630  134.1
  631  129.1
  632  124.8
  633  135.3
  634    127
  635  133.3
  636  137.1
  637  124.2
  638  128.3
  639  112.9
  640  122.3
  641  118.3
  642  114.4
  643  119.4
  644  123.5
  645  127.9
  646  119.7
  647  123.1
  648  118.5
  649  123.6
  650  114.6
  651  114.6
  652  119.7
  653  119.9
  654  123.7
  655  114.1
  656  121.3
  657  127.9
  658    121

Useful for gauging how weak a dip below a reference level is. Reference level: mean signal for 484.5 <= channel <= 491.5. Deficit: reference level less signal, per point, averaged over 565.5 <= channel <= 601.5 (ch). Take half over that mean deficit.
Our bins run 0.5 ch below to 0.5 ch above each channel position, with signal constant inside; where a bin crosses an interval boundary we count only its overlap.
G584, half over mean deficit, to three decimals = 0.026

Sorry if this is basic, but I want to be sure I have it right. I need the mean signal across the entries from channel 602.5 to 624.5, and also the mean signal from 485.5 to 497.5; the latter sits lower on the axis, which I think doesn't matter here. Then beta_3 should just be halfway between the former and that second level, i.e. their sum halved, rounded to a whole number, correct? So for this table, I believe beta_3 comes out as 159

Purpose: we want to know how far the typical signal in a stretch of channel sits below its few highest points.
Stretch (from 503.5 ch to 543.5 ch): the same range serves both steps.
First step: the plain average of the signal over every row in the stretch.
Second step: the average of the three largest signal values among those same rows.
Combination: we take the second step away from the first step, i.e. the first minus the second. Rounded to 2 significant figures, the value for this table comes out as -15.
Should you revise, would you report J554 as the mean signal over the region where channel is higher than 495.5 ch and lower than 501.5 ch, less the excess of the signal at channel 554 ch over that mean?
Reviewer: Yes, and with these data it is 132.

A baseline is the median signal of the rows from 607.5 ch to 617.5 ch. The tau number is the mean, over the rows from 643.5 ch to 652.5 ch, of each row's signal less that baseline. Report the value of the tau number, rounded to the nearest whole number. -29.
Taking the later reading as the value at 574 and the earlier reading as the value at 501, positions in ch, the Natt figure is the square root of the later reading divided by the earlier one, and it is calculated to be 0.94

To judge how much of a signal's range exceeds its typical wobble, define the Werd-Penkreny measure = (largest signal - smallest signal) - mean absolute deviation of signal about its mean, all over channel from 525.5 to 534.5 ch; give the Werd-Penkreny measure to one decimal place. 12.3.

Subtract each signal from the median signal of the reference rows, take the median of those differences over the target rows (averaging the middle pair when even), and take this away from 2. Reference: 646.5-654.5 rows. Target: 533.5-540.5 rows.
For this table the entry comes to 30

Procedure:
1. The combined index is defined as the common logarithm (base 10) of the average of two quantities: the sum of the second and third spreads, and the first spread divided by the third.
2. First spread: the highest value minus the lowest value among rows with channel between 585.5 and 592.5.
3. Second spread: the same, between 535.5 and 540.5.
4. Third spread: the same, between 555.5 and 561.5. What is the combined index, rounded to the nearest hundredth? 1.31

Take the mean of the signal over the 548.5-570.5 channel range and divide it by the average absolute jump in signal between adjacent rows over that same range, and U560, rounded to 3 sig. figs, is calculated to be 24.2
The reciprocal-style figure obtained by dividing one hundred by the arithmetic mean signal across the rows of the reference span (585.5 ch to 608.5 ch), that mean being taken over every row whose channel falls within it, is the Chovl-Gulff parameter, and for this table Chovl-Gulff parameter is 0.664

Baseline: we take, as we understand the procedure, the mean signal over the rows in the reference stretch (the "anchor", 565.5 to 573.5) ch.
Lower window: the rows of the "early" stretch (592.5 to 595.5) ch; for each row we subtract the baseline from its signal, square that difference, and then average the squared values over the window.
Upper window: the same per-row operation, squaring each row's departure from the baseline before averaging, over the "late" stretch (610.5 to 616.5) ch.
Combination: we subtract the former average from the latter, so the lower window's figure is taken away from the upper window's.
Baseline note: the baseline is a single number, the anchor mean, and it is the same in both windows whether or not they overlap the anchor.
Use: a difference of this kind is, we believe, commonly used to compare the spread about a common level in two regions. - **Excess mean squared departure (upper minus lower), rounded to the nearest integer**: 81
